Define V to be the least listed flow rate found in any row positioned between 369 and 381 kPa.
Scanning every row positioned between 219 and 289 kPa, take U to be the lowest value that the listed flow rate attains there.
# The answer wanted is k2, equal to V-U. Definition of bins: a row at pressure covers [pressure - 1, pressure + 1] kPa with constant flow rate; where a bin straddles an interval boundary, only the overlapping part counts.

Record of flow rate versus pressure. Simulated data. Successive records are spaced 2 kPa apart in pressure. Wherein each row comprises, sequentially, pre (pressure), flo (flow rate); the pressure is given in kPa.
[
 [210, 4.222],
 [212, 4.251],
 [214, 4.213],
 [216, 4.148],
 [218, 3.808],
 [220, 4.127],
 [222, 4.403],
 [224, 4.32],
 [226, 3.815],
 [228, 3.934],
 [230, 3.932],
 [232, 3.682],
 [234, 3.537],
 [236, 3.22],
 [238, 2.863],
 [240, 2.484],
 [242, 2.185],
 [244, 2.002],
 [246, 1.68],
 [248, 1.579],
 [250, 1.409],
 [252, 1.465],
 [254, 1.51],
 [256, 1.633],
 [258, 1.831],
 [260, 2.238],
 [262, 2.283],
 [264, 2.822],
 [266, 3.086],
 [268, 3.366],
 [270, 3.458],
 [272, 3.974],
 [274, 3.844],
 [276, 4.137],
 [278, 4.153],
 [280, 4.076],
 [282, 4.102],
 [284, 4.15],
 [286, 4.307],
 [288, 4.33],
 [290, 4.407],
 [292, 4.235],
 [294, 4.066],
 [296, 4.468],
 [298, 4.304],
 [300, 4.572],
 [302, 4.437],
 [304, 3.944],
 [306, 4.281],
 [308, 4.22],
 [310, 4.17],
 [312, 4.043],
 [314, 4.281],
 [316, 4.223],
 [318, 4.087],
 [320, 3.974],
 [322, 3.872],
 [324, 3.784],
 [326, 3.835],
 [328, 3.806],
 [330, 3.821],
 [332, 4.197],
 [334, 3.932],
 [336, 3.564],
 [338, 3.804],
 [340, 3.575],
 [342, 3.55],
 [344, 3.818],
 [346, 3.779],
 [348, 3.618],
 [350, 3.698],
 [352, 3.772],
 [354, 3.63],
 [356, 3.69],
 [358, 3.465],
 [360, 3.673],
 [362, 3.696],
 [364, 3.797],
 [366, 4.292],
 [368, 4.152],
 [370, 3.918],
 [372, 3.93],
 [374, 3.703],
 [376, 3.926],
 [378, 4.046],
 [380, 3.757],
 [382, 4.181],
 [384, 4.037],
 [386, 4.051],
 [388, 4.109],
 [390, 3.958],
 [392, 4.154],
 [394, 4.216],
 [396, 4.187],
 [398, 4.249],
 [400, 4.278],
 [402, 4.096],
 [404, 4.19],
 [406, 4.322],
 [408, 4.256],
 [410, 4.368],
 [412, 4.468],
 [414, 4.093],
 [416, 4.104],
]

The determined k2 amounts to 2.3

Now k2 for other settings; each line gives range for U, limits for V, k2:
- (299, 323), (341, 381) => -0.4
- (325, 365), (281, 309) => 0.5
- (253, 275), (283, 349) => 2.0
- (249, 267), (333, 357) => 2.1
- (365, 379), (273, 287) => 0.1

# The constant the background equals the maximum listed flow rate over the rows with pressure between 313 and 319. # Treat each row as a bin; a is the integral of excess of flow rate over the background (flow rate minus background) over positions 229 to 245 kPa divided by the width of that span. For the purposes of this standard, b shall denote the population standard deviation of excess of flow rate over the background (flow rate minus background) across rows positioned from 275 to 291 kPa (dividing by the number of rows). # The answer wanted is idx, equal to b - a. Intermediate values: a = -1.29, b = 0.11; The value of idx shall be 1.41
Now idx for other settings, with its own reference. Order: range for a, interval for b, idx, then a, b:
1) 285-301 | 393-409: 0.01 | 0.06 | 0.06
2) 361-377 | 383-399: 0.45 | -0.35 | 0.09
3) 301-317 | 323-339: 0.25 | -0.08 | 0.17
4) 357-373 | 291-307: 0.61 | -0.42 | 0.20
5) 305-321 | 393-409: 0.19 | -0.12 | 0.06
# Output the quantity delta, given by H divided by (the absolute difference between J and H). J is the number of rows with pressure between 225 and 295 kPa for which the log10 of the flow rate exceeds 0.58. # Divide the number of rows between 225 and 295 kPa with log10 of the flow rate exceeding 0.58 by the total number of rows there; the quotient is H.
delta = 0.03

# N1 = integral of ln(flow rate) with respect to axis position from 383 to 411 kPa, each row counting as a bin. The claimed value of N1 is 40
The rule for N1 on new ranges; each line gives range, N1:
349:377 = 37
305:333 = 39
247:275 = 23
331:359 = 37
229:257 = 22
